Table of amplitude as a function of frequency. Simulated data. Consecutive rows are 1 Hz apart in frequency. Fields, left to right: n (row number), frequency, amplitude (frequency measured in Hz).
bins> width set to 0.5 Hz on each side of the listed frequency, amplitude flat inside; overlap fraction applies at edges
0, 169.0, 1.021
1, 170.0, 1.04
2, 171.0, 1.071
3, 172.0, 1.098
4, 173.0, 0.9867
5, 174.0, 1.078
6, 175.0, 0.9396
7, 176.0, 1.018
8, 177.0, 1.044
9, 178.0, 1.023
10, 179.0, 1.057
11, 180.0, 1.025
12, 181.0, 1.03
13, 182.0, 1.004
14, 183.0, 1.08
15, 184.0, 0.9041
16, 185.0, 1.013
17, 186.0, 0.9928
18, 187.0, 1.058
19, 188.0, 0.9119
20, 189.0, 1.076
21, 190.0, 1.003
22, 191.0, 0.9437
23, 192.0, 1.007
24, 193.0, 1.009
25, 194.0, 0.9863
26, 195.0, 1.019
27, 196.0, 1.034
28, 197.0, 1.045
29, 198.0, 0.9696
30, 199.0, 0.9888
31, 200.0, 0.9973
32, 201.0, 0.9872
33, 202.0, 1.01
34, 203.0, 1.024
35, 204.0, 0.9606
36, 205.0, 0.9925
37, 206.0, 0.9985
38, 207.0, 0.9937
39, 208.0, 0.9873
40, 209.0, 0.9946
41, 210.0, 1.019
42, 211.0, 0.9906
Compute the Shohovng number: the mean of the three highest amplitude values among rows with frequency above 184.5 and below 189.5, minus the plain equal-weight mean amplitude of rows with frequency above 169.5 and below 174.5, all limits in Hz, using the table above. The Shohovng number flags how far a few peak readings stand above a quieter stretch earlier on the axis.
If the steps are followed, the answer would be -0.006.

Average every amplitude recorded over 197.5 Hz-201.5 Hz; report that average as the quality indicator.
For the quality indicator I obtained 0.99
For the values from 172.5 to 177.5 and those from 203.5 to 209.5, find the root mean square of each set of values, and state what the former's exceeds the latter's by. 0.026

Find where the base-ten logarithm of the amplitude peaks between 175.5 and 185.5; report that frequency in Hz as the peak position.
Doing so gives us 183.0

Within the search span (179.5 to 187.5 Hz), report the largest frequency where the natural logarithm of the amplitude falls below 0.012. 186.0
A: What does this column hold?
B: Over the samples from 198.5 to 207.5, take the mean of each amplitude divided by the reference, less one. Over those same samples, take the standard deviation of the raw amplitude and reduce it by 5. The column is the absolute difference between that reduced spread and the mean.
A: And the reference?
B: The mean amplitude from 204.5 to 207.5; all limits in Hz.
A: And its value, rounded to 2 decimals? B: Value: 4.98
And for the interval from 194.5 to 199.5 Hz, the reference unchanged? 4.99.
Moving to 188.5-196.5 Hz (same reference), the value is 4.98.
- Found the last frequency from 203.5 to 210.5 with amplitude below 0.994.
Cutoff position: 208.0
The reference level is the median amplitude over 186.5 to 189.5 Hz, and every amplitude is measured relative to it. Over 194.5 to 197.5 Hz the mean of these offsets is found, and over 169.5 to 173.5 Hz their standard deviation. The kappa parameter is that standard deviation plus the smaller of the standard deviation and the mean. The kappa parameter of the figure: 0.02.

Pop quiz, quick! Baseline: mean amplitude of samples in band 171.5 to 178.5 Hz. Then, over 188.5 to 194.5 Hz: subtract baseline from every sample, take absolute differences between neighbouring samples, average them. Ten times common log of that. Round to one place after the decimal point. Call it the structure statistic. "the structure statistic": -13.6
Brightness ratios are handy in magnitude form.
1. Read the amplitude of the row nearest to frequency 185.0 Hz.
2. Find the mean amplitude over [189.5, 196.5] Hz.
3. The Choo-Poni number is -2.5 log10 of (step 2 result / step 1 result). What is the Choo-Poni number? 0.01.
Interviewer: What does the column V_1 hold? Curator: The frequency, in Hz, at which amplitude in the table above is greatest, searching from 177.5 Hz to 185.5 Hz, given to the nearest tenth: 183.0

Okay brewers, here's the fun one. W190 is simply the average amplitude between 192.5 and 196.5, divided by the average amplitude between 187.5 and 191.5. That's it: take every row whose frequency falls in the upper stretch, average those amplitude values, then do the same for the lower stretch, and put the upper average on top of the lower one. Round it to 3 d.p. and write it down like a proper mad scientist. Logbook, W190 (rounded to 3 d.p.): 1.029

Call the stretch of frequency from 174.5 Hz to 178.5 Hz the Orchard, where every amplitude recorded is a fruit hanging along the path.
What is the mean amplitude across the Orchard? 1.01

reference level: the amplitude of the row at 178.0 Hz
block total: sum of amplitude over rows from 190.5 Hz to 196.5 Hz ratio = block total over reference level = 5.86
